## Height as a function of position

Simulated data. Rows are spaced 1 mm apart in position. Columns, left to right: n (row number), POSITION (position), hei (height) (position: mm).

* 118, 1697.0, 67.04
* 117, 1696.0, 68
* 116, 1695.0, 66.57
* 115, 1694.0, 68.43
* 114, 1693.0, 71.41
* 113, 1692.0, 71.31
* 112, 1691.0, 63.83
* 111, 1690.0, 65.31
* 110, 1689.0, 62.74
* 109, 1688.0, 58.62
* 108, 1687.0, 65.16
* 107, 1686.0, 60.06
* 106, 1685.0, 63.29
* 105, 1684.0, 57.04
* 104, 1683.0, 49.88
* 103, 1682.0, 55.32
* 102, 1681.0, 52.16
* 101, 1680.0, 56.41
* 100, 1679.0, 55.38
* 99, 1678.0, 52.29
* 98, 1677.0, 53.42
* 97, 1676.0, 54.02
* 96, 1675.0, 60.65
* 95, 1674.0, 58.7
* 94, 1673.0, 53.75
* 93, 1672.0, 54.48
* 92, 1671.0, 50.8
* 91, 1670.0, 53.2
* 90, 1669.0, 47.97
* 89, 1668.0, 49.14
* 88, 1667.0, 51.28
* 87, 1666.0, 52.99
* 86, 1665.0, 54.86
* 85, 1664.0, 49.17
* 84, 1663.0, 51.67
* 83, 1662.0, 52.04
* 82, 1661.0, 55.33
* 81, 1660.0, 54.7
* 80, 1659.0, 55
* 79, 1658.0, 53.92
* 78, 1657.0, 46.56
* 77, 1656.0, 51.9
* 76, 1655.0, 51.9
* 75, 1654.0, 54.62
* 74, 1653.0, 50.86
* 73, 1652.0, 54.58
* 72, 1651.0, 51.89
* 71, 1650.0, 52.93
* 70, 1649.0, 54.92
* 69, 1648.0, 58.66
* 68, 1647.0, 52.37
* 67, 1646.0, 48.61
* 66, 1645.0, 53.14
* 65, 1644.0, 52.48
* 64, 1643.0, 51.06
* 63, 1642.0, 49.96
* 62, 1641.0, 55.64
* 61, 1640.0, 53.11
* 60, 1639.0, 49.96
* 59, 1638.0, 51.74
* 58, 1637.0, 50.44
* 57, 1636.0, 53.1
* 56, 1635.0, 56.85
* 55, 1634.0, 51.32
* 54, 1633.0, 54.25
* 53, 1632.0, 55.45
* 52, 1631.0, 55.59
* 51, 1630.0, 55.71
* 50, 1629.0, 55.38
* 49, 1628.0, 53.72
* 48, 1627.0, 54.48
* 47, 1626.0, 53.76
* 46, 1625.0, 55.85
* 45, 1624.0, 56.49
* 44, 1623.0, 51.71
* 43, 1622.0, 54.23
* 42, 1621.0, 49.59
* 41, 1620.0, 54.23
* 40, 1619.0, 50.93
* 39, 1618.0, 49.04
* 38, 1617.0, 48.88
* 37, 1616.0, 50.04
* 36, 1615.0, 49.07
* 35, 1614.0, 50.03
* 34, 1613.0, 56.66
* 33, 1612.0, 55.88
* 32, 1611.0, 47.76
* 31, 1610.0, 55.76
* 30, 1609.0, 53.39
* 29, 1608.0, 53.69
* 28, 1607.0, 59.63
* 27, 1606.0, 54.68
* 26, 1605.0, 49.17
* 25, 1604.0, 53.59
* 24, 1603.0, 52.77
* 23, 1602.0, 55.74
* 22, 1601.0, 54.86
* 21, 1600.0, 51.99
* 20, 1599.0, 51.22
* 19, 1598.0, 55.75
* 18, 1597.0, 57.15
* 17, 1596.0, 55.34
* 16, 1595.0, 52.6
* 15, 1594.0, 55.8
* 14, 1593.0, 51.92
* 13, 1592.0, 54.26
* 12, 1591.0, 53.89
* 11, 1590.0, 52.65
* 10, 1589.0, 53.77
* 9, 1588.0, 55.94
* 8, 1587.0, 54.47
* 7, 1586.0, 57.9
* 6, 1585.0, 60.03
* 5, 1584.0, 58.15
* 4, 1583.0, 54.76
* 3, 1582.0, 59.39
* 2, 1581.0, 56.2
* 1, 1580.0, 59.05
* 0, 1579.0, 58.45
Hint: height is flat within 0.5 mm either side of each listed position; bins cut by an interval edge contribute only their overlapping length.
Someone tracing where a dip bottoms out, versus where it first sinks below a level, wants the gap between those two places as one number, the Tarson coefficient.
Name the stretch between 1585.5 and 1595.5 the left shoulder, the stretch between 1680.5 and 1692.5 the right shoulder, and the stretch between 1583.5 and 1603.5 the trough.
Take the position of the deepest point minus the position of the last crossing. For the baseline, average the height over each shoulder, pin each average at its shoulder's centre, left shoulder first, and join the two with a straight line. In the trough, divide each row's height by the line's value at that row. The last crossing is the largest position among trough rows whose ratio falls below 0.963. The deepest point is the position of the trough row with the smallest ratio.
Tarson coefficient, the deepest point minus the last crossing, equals -4 mm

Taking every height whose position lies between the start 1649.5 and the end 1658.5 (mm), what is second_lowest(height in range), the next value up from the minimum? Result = 50.86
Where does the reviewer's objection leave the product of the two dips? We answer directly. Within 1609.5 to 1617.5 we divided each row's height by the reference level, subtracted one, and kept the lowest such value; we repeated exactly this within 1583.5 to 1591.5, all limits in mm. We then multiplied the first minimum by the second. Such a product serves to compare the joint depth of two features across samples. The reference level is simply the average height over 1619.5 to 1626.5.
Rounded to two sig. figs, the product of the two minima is 0.0021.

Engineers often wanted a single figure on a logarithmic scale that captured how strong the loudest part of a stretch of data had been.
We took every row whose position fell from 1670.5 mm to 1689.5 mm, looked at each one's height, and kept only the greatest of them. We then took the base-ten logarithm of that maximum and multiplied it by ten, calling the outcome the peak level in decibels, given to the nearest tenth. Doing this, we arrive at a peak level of 18.1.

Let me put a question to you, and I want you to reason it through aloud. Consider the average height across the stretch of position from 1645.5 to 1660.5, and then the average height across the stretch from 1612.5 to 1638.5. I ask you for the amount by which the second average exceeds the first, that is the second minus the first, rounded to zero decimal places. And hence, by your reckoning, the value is 0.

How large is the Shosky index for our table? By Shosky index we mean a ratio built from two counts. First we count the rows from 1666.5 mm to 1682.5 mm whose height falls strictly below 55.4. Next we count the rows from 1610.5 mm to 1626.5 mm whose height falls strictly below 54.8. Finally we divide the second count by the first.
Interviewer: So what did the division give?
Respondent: 0.92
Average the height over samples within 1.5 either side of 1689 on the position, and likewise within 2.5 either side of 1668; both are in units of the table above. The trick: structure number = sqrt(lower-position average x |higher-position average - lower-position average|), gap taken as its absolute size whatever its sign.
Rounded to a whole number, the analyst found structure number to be 24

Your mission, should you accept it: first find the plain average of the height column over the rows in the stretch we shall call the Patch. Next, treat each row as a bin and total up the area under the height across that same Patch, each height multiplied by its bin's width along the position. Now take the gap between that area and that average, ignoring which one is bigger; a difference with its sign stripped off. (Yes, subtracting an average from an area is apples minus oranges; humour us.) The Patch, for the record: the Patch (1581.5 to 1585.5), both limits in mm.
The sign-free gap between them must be 174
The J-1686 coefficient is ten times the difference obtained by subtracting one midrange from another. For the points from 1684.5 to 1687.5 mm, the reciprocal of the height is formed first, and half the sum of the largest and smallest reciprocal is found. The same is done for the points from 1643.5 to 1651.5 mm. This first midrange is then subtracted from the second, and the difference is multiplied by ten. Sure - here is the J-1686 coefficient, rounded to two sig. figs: 0.028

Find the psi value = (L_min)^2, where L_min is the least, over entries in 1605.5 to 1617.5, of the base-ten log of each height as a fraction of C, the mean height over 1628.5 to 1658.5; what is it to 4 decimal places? 0.0020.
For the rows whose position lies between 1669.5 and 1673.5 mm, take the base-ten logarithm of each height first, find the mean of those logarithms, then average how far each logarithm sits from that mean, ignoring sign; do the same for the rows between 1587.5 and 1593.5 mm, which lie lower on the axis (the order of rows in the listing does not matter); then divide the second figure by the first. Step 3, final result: 0.84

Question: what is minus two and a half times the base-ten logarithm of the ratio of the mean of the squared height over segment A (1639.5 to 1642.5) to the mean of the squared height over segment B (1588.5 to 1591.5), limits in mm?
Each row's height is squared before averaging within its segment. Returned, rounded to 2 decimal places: 0.02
